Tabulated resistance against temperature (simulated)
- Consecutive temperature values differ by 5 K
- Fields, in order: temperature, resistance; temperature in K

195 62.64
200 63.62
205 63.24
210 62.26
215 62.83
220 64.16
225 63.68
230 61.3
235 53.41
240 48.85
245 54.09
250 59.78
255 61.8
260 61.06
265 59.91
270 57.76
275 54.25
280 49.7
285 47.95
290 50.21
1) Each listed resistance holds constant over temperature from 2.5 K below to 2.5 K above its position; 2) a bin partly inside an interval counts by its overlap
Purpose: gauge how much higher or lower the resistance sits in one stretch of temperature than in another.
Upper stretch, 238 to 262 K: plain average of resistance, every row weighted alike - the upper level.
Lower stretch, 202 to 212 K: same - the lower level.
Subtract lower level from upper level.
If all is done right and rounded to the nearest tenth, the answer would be -5.6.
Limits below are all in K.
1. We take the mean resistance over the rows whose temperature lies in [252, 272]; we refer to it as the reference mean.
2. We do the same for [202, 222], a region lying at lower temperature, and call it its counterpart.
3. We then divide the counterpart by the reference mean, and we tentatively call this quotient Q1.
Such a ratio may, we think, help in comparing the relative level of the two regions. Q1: 1.05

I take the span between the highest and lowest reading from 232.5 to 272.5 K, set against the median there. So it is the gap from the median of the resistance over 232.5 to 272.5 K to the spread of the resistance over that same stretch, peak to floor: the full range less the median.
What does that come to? -45.8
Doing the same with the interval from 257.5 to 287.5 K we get -42.9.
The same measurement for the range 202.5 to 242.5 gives -47.2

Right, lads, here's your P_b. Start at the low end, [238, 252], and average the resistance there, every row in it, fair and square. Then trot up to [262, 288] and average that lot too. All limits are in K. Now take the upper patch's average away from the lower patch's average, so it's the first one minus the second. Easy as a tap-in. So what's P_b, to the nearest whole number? 0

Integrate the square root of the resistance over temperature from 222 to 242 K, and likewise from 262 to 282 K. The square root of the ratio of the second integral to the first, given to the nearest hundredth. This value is 0.99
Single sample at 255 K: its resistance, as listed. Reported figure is 61.8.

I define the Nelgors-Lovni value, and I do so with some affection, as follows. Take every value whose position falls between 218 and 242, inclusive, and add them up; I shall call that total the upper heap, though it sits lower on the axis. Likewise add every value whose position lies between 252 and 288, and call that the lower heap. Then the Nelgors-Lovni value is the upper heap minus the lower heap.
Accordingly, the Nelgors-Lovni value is -101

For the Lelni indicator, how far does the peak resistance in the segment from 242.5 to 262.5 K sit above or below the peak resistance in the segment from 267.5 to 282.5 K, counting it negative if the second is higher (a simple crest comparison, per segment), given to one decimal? 4.0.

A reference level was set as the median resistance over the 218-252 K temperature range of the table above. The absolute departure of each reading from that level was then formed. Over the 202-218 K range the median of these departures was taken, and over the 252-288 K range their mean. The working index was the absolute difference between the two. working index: 1.65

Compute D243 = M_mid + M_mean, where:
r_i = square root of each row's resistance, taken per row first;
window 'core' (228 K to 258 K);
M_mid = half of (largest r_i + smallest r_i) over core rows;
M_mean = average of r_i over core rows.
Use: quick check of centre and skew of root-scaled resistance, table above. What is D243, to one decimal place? 14.9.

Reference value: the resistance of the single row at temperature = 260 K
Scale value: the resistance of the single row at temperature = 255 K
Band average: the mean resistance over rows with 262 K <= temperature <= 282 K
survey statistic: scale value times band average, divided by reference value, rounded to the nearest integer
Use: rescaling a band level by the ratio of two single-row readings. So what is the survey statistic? 56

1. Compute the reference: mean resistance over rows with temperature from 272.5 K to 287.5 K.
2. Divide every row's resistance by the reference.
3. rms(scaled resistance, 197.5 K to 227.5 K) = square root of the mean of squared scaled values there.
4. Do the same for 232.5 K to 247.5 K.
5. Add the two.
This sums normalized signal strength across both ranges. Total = 2.28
